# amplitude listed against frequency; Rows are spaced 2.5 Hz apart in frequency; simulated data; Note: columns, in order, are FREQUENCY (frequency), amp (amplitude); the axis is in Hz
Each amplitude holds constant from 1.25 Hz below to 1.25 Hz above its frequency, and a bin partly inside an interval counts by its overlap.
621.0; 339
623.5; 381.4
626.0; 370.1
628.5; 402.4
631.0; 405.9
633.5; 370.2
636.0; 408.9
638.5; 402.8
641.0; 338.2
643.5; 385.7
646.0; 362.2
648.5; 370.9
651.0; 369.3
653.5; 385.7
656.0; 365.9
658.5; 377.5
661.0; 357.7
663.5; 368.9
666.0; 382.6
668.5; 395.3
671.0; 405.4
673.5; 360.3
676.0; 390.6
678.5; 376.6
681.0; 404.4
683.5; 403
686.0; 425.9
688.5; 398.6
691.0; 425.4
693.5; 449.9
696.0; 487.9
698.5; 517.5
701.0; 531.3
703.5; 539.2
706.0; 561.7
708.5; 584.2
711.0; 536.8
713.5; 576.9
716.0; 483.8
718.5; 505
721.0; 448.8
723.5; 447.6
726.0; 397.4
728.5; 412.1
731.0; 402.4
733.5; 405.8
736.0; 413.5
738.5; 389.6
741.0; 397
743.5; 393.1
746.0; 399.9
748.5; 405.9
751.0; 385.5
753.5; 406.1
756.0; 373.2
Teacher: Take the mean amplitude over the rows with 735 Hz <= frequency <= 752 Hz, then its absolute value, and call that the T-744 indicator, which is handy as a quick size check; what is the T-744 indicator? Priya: 398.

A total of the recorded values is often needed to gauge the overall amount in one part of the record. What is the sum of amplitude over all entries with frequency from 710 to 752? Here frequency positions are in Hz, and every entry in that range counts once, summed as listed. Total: 7401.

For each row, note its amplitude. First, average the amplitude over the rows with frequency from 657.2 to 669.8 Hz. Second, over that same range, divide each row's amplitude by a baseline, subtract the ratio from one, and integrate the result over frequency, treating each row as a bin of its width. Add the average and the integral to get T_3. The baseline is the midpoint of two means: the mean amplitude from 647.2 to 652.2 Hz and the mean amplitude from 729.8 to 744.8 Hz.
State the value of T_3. 377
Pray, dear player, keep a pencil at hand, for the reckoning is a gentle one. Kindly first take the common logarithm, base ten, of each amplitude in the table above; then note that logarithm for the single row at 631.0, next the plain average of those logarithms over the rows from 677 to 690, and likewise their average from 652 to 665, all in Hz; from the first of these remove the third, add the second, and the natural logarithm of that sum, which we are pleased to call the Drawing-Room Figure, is 0.97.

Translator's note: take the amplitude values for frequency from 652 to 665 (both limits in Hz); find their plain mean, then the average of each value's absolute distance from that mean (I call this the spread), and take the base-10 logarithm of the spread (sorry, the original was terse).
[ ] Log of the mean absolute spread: 0.92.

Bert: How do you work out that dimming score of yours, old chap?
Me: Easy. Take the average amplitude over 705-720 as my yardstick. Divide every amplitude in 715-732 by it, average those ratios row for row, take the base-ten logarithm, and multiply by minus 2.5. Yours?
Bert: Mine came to 0.22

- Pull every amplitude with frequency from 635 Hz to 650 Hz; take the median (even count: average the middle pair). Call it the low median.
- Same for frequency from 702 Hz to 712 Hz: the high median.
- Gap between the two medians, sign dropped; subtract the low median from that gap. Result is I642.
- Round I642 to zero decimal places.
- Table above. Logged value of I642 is -206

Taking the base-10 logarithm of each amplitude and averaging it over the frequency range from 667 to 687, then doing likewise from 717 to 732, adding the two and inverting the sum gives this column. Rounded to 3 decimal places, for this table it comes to 0.191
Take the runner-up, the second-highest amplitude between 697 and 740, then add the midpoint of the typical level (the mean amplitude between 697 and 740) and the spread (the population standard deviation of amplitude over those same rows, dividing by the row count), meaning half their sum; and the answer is 850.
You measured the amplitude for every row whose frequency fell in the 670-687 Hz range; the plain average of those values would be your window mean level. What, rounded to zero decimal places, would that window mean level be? 395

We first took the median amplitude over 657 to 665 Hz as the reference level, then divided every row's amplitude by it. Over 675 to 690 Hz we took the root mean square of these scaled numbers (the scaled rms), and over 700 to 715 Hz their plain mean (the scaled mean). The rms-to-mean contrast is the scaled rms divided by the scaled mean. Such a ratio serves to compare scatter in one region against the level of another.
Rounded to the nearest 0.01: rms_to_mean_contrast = 0.72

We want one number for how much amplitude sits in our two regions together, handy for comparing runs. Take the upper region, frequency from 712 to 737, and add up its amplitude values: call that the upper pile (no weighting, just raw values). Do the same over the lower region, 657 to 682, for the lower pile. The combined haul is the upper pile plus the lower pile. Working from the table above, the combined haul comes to 8313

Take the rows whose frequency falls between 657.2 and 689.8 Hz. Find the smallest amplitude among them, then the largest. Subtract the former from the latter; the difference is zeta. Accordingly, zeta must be 68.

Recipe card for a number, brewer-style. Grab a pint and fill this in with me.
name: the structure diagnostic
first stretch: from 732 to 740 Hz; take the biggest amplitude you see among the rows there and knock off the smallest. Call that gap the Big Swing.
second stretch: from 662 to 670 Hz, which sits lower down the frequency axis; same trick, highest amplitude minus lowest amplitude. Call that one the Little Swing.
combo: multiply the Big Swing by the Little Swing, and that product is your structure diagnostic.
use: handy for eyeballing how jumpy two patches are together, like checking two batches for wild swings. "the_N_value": 631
